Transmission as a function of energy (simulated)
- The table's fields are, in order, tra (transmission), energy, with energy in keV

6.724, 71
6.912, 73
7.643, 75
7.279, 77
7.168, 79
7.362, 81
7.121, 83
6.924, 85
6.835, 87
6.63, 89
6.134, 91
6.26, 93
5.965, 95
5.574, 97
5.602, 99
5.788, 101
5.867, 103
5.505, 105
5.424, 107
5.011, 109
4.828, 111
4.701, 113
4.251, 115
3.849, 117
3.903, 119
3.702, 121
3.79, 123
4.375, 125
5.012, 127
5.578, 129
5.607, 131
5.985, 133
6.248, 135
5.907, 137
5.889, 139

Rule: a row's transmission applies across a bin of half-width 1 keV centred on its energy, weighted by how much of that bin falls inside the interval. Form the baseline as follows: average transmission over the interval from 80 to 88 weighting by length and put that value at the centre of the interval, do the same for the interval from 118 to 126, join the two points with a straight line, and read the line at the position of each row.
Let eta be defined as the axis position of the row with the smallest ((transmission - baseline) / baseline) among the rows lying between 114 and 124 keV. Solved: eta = 117 keV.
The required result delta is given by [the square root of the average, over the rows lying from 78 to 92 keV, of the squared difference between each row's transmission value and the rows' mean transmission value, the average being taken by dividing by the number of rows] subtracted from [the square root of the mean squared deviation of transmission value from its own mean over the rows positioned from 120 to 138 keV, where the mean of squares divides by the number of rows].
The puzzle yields 0.5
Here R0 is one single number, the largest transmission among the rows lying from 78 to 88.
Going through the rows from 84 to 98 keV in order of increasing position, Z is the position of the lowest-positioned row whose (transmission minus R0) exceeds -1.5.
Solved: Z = 85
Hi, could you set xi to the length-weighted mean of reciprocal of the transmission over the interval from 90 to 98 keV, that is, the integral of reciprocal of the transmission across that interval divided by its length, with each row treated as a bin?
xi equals 0.167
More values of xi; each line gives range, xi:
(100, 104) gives 0.172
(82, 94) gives 0.151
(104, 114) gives 0.197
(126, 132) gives 0.186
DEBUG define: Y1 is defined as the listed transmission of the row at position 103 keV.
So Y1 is 5.867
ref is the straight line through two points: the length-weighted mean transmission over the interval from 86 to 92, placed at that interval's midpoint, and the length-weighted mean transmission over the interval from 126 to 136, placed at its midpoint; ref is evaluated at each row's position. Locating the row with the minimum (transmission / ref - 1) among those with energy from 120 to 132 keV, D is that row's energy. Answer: 121 keV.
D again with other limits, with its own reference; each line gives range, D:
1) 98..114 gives 113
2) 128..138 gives 129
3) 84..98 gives 97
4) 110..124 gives 121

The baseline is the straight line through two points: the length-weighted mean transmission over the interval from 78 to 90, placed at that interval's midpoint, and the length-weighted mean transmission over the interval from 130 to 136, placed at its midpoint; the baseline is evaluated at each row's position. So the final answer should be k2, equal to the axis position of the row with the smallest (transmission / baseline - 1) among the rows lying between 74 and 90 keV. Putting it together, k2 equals 89 keV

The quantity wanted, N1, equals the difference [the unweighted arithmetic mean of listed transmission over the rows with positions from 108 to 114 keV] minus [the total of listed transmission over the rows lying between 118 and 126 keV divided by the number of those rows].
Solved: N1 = 0.9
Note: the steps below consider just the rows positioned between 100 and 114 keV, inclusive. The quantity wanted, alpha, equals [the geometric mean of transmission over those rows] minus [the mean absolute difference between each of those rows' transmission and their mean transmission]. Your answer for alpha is 4.9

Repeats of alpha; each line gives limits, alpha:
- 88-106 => 5.6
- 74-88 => 7.0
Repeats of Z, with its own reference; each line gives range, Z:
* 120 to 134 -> 133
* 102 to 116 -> 103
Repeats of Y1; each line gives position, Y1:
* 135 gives 6.248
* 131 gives 5.607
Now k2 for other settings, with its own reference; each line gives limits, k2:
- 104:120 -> 117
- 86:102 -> 97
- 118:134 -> 121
